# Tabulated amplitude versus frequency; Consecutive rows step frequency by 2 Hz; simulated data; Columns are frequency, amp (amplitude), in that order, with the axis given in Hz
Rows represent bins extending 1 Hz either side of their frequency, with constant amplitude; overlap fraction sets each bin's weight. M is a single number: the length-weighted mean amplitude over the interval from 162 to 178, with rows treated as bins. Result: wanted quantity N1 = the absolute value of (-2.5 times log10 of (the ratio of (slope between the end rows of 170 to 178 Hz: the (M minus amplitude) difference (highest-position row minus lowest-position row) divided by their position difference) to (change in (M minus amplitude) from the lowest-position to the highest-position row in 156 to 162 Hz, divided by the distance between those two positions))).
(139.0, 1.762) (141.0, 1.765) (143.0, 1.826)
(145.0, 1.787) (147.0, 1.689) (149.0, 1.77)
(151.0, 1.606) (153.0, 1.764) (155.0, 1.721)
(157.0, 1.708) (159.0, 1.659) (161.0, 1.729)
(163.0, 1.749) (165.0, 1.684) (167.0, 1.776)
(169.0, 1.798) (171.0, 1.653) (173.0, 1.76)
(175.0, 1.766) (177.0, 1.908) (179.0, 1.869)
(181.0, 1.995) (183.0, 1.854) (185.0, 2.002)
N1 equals 2.27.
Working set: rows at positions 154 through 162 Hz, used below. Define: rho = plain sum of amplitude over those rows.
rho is 6.82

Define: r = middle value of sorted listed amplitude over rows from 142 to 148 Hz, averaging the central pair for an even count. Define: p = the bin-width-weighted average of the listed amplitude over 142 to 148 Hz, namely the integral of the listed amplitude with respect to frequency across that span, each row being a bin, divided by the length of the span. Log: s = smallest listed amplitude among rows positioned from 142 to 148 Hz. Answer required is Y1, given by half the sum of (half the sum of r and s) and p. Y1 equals 1.75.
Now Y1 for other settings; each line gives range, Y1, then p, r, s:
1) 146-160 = 1.68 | 1.70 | 1.71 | 1.606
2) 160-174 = 1.72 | 1.74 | 1.75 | 1.653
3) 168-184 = 1.78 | 1.83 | 1.83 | 1.653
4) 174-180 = 1.83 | 1.85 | 1.87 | 1.766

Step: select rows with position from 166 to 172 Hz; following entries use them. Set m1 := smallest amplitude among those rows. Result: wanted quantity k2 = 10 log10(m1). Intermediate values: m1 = 1.653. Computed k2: 2.18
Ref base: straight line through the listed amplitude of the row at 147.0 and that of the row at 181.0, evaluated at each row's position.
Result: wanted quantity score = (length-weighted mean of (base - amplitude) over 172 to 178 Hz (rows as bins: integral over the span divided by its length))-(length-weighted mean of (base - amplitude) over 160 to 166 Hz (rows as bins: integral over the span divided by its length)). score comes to 0.02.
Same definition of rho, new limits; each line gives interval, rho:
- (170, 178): 7.09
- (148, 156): 6.86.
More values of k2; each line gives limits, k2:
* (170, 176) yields 2.18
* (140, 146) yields 2.47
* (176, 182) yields 2.72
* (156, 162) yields 2.20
